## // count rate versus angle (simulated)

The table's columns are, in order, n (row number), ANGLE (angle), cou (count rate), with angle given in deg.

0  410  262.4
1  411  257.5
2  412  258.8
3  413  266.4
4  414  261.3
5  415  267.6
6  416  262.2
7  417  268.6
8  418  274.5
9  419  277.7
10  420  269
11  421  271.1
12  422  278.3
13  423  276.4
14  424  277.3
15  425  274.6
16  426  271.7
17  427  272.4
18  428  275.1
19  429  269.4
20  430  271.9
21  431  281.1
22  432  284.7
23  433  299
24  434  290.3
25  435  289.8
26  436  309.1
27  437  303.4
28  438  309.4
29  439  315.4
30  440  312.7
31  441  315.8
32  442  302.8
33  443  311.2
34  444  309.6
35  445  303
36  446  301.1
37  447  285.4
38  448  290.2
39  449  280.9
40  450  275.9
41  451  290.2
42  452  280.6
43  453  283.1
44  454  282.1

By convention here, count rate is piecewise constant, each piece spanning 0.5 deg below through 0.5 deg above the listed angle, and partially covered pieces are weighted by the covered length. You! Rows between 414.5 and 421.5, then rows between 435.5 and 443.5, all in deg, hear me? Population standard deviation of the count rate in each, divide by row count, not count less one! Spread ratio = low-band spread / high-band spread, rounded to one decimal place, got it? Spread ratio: 1.0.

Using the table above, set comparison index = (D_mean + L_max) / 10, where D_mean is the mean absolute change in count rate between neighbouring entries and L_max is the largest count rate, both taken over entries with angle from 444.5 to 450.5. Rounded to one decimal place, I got 31.0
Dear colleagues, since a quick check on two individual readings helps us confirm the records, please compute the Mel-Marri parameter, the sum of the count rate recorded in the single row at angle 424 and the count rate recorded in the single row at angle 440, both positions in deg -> 590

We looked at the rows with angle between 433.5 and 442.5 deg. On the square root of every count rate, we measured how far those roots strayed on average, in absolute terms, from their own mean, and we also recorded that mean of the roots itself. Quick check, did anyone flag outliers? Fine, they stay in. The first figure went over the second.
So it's 0.013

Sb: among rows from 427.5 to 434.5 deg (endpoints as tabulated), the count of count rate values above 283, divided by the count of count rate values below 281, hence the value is 1.00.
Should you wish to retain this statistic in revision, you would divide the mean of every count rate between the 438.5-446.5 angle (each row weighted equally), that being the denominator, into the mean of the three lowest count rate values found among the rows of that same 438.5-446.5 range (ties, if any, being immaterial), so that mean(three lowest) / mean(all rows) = 0.978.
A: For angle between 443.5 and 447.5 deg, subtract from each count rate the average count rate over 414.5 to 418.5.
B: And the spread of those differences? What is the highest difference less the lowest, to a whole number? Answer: 24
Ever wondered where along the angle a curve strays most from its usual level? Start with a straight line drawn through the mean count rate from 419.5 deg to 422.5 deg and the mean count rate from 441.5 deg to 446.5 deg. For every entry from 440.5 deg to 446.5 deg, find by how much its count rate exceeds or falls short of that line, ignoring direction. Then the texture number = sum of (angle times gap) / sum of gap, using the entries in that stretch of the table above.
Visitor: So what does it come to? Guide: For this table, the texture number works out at 443.1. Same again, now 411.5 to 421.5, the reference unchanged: 416.8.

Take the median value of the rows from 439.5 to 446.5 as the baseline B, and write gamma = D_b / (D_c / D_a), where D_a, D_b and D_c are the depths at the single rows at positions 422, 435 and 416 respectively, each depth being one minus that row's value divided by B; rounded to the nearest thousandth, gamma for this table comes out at 0.042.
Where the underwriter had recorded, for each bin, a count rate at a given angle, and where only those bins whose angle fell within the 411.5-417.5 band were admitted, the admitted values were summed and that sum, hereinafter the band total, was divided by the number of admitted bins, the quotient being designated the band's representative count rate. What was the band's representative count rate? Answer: 264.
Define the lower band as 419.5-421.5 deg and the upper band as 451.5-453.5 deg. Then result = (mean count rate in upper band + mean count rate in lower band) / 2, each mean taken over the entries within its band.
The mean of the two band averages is 276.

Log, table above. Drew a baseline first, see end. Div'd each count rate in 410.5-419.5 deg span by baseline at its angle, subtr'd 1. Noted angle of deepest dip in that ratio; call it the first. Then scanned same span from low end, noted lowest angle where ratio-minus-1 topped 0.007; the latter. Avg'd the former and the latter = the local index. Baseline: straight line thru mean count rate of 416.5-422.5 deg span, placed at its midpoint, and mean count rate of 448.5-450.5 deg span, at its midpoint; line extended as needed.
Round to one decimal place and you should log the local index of 415.0 deg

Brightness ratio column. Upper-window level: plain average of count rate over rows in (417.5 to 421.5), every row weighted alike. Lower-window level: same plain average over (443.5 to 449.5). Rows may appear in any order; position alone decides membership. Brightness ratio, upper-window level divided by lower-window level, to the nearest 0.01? 0.93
